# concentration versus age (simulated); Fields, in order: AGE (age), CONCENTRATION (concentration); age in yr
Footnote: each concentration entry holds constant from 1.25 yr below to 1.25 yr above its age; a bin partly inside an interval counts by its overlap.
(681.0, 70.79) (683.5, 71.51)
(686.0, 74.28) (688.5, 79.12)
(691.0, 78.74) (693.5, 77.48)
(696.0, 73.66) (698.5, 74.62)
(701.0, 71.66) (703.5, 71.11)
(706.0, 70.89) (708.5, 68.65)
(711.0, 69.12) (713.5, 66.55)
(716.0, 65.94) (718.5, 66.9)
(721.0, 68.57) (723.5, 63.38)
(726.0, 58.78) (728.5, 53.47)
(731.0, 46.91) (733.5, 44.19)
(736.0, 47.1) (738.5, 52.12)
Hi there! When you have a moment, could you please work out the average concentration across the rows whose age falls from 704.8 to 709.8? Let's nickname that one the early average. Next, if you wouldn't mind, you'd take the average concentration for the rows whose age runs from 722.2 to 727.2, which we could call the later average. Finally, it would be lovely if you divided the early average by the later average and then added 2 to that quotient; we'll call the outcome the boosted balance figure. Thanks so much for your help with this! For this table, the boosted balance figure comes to 3.14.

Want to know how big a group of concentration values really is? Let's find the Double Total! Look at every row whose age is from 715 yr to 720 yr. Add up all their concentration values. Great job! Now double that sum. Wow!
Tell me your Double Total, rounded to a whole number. 266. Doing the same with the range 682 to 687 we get 292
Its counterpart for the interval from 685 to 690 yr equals 307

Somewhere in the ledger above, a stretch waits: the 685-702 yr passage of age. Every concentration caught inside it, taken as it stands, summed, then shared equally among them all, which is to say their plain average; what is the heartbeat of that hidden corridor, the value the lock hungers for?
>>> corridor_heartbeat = 76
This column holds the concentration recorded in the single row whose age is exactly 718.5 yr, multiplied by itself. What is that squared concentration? 4476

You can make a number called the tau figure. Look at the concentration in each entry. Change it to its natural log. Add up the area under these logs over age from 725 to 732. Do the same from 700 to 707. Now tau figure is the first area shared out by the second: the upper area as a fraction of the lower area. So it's 0.93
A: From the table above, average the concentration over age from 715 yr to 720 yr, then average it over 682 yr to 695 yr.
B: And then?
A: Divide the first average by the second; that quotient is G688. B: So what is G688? 0.87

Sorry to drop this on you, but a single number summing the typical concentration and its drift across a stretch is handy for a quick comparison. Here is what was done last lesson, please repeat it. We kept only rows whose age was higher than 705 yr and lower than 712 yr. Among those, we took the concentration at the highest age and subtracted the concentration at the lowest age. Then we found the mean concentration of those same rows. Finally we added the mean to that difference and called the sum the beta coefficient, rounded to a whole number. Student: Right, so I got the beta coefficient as 68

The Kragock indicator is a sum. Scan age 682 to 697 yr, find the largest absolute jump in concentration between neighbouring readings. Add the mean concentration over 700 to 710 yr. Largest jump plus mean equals 75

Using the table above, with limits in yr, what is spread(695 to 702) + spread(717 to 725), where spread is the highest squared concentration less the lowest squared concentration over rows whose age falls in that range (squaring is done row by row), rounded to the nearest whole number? 1118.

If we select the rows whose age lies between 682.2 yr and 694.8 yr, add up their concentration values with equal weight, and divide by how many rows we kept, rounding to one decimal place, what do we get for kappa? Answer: 76.2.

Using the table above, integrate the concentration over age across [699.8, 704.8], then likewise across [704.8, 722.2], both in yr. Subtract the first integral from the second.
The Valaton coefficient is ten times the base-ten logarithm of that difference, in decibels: 29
